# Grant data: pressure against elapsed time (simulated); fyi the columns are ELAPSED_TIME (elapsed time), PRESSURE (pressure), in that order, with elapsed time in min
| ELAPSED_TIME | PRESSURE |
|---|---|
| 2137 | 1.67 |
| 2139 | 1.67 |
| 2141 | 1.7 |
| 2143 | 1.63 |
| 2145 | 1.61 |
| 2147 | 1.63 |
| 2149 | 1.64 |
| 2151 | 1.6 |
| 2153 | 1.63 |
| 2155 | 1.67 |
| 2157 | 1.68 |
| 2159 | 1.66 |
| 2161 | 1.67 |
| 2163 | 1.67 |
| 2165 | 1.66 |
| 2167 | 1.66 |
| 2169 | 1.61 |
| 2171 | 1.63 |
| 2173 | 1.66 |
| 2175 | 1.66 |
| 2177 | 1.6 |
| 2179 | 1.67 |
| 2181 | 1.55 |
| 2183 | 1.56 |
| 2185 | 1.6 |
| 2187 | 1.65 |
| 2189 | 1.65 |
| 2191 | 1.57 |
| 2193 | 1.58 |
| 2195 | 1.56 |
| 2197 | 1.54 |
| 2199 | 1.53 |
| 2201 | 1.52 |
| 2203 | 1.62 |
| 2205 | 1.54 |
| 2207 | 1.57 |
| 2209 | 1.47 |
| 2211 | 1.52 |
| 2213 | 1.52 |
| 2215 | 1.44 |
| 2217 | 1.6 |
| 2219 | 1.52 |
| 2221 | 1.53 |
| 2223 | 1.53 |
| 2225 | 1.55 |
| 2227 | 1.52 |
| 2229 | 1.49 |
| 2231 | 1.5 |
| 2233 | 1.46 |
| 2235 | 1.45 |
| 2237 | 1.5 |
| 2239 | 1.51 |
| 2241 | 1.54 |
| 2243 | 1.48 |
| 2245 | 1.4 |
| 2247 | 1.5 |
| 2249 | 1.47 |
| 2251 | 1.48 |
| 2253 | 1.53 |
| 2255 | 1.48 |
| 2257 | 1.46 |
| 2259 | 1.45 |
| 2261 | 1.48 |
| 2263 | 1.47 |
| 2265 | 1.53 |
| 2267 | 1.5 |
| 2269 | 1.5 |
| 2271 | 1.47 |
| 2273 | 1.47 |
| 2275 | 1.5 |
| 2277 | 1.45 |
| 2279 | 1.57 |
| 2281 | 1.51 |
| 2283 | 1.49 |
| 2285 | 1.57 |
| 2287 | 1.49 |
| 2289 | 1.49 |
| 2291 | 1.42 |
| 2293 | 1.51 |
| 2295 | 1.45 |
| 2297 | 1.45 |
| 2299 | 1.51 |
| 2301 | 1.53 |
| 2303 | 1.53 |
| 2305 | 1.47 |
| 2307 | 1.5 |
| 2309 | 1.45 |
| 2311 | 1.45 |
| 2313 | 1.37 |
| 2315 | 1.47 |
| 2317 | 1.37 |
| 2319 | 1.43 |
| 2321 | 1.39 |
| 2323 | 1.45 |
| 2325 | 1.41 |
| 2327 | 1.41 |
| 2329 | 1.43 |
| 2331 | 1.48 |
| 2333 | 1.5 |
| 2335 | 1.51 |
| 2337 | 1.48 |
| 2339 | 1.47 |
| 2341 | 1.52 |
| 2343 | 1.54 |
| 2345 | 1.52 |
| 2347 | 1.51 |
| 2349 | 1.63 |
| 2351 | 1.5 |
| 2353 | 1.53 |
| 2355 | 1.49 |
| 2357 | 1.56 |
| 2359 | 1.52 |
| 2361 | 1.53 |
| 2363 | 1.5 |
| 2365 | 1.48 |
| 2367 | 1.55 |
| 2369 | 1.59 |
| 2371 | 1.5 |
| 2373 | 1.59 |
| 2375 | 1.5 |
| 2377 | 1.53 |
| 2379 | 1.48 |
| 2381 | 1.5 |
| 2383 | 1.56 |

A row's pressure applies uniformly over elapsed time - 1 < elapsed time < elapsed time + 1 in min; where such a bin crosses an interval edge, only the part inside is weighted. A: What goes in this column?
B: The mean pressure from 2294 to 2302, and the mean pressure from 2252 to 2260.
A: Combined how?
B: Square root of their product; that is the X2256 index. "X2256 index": 1.48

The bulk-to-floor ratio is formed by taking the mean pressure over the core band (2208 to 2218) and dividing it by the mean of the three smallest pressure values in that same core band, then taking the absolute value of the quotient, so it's 1.02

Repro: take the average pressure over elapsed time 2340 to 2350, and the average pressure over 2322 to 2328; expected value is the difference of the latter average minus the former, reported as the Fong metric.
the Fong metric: -0.12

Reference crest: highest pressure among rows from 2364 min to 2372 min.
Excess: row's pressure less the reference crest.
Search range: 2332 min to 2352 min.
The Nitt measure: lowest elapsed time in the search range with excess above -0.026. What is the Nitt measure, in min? 2349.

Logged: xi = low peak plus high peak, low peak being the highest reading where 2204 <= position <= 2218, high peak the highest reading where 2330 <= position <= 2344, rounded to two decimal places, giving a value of 3.14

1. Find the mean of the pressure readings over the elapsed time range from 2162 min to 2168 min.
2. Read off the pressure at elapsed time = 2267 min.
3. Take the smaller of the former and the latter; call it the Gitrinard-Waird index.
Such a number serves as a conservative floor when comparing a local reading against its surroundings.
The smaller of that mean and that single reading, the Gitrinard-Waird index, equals 1.50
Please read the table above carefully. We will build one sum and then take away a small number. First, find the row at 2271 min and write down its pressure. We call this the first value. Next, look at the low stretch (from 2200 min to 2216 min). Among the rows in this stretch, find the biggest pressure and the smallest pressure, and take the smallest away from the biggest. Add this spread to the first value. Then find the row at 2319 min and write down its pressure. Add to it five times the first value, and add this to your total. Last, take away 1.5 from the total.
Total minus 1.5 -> 8.93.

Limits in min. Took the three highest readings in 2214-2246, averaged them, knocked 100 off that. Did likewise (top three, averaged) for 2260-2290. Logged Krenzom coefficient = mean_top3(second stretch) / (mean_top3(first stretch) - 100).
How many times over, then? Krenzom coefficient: -0.0158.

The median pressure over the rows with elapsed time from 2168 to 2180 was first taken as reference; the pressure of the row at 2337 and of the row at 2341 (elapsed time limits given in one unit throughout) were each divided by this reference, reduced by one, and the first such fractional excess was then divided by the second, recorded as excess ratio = 1.3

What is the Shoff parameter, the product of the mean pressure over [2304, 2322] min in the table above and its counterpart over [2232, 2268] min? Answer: 2.13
